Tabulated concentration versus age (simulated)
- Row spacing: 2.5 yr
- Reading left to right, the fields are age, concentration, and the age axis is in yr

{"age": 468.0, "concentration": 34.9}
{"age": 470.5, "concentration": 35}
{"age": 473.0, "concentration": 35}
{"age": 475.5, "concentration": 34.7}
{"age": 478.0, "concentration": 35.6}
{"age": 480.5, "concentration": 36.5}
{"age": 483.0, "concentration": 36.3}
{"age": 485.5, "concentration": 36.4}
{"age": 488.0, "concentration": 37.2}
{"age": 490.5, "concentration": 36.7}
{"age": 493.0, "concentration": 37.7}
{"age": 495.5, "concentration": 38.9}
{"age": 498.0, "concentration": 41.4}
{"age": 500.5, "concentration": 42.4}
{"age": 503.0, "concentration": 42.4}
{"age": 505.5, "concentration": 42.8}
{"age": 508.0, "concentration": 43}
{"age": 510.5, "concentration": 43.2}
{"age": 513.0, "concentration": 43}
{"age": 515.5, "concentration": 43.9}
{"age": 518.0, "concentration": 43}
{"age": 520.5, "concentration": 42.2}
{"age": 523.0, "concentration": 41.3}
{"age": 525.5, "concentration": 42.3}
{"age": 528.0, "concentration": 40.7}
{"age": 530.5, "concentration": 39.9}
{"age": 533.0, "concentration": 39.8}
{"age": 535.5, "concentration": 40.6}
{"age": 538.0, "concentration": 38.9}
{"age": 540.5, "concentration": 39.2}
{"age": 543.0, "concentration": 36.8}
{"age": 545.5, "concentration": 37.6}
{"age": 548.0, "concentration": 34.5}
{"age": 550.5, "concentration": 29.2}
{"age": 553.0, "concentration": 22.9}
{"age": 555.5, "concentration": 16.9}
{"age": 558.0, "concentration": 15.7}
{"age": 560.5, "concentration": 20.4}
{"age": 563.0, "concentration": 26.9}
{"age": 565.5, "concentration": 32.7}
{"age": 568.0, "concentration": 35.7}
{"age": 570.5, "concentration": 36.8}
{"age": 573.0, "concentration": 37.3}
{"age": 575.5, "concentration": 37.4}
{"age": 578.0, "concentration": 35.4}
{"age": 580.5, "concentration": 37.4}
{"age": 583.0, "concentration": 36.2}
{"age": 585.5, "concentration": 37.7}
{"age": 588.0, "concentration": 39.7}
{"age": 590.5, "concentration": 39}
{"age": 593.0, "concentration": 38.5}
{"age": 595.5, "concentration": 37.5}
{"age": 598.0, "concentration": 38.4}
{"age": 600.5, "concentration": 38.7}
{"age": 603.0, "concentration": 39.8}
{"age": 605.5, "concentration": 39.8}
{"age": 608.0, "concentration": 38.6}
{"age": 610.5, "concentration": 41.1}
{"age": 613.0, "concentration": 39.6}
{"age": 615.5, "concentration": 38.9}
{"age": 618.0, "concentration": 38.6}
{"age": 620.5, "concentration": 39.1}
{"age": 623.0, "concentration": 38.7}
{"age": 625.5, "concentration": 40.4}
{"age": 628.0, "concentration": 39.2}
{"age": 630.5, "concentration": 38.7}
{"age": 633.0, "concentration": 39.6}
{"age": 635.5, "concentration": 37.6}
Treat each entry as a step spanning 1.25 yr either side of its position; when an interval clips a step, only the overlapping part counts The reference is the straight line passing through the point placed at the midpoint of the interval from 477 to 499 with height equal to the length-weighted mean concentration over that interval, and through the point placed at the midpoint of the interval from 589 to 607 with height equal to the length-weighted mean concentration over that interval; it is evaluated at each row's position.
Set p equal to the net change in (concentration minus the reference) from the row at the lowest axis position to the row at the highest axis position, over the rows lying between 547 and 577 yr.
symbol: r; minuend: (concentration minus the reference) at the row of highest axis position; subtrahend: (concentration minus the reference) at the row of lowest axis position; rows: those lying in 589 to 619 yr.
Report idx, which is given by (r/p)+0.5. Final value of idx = 0.2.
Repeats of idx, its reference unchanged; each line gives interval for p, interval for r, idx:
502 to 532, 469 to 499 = -1.6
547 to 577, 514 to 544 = -2.4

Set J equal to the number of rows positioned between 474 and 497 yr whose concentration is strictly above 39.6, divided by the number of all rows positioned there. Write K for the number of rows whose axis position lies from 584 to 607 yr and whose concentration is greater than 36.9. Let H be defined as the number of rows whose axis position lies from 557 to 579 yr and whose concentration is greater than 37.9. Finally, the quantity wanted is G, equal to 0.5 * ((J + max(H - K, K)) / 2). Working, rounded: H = 0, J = 0.00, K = 9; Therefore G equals 2.25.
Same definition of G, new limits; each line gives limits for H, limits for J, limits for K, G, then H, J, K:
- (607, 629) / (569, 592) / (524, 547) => 2.03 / 9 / 0.11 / 8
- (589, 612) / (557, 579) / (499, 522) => 2.25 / 8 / 0.00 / 9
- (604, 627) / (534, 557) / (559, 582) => 1.53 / 9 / 0.11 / 3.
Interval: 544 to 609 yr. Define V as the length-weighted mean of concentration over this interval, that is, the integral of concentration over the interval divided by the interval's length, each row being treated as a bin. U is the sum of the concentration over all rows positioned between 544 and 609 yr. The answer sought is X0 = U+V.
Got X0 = 915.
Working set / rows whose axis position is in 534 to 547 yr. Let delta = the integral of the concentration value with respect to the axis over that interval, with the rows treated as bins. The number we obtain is 501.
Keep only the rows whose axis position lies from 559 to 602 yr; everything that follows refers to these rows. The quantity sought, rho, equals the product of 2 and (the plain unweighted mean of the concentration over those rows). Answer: 71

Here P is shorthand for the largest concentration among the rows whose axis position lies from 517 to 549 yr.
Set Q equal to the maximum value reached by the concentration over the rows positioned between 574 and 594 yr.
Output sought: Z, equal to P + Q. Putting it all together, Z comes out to 83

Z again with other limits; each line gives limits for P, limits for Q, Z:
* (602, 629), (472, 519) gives 85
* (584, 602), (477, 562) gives 84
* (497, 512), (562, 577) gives 81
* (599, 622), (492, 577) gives 85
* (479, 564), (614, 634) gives 84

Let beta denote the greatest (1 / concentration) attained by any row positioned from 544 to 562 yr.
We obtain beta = 0.0637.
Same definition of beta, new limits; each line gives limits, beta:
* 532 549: 0.0290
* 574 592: 0.0282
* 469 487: 0.0288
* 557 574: 0.0637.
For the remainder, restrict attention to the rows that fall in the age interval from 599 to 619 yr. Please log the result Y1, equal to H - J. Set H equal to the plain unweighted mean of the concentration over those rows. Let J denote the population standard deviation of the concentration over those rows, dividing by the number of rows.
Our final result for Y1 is 39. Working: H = 39.4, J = 0.8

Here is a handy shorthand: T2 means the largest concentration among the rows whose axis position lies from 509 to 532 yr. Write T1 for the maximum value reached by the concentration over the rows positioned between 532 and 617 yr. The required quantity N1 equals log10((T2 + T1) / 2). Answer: 1.63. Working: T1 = 41.1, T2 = 43.9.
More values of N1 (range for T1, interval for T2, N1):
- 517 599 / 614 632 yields 1.62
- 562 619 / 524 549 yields 1.62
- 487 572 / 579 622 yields 1.63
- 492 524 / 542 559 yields 1.61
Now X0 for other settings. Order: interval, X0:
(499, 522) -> 429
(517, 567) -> 716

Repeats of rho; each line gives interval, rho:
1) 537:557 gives 64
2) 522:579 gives 68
